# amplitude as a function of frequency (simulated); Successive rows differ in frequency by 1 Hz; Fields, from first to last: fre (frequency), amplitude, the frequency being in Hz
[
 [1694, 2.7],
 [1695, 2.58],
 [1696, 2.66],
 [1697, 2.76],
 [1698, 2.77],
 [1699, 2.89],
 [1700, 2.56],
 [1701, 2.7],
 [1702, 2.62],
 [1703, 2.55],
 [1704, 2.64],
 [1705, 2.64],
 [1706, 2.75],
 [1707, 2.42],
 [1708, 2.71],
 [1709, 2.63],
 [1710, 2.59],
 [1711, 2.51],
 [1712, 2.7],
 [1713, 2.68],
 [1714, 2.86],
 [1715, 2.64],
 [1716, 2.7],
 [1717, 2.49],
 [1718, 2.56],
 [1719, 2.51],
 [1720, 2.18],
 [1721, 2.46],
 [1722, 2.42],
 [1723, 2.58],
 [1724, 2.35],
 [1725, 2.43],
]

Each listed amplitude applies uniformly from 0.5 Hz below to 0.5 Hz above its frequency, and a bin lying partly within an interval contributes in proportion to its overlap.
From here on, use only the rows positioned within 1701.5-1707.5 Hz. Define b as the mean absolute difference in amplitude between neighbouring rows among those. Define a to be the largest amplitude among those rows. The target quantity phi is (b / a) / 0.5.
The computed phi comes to 0.087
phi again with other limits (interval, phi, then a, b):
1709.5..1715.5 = 0.097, 2.86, 0.138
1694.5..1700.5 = 0.089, 2.89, 0.128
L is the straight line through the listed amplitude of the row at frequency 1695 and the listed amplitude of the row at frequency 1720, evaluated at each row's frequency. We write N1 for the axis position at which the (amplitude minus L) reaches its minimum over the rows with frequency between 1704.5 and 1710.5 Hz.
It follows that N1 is 1707 Hz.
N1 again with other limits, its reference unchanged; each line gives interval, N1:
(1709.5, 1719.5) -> 1711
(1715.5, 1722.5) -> 1720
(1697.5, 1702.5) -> 1700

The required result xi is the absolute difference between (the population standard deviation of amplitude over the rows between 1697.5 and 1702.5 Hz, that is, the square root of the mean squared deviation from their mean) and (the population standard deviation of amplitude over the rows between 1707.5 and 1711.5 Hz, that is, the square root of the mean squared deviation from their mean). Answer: 0.043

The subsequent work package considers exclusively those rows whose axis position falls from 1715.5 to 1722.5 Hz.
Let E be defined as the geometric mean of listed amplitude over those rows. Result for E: 2.47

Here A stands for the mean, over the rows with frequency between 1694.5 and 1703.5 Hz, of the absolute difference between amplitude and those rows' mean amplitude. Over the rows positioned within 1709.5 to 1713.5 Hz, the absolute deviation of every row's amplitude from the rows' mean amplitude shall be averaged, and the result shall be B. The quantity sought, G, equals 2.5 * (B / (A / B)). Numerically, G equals 0.13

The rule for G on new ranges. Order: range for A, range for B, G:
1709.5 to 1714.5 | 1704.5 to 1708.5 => 0.29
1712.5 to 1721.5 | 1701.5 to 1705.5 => 0.02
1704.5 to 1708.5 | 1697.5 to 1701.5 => 0.24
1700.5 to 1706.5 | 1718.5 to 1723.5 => 0.54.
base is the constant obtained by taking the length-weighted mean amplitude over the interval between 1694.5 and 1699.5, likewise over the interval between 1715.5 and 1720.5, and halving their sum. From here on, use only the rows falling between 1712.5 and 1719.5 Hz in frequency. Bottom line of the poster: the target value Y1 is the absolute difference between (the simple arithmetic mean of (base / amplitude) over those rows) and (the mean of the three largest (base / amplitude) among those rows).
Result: 0.043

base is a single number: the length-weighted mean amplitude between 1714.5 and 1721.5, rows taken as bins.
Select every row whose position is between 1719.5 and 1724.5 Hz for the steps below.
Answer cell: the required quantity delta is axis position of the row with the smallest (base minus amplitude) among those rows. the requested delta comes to 1723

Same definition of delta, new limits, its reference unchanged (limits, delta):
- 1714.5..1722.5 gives 1716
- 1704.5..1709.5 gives 1706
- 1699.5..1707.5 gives 1706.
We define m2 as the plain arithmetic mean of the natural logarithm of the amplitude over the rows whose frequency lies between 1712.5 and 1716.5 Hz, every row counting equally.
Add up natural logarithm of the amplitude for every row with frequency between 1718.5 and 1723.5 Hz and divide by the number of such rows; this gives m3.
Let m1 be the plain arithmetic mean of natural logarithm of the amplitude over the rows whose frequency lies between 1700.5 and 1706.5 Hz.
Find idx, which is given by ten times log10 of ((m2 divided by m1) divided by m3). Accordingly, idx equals 0.64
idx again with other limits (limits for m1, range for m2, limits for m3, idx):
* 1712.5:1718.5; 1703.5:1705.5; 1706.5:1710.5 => 0.20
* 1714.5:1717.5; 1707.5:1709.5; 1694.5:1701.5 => 0.13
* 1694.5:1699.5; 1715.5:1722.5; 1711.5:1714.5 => -0.50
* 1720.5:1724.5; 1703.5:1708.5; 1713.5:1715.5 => 0.28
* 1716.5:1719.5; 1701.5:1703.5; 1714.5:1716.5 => 0.20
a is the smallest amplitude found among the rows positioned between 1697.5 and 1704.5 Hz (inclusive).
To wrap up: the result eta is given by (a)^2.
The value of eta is 6.5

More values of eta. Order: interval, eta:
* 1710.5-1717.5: 6.2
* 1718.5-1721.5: 4.8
